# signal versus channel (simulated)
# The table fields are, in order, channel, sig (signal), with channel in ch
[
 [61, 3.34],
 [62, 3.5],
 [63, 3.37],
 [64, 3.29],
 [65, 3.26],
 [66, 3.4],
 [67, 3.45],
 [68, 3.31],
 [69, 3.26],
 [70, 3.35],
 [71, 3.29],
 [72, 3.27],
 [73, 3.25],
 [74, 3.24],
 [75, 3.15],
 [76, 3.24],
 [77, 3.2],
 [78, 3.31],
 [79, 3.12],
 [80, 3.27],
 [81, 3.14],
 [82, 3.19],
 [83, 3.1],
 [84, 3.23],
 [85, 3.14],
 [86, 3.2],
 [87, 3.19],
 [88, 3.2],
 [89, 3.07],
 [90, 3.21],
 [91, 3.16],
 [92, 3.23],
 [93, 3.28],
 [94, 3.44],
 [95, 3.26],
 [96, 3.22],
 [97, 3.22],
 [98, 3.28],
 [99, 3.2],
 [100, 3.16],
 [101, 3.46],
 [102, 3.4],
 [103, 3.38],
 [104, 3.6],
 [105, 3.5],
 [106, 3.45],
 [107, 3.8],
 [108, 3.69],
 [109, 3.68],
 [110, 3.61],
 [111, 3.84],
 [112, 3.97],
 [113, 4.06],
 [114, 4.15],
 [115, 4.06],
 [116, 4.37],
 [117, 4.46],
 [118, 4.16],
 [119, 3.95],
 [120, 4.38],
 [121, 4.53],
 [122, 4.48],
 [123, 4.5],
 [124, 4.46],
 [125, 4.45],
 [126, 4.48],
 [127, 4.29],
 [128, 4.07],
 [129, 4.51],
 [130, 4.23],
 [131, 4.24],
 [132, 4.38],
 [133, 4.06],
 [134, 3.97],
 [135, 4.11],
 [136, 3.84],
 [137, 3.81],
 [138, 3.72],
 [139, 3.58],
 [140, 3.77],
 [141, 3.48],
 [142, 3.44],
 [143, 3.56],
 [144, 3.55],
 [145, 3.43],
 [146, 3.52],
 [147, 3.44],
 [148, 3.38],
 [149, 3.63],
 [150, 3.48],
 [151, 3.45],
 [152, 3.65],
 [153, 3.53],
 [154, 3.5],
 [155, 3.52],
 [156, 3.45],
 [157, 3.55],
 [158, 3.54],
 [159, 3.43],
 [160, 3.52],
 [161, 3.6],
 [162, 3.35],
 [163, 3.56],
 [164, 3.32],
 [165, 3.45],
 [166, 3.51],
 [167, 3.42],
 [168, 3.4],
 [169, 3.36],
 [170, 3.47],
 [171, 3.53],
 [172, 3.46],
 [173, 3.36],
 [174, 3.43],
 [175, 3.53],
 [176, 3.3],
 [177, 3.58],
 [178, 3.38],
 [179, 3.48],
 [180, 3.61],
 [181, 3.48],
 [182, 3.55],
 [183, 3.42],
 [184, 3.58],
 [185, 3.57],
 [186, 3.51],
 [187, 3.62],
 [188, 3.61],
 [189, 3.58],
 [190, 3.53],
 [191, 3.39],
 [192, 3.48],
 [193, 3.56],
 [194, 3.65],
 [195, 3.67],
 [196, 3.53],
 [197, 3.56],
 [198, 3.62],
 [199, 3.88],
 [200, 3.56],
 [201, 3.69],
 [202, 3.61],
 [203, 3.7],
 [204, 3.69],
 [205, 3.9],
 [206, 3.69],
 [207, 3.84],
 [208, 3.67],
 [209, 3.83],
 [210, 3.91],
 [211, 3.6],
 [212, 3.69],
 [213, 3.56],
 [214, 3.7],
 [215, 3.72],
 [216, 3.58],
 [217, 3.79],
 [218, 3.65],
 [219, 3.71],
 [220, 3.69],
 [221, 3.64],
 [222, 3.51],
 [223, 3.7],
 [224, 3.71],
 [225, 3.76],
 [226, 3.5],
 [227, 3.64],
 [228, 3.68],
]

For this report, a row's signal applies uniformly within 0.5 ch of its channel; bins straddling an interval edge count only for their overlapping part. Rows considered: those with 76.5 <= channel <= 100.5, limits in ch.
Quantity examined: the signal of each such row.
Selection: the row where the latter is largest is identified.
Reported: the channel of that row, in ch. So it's 94 ch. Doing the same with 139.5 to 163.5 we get 140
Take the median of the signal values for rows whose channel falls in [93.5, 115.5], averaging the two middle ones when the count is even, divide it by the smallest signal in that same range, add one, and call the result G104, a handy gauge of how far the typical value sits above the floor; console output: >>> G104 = 2.10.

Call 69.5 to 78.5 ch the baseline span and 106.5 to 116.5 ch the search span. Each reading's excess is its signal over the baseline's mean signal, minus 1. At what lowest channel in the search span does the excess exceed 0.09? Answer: 107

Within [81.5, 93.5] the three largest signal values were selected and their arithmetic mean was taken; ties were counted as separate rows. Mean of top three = 3.2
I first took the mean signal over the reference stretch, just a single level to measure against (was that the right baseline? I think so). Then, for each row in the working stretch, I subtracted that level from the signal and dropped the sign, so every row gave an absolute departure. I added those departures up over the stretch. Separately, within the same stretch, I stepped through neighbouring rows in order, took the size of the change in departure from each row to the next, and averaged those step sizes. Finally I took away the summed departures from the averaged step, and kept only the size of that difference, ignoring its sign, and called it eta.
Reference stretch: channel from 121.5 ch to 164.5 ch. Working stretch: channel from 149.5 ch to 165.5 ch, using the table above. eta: 4.6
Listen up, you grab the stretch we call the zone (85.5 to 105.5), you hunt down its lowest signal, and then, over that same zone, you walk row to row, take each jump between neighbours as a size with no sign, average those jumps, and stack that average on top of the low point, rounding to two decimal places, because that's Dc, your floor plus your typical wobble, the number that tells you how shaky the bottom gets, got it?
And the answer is 3.16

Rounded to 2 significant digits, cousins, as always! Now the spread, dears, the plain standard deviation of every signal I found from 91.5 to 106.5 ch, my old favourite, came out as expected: 0.13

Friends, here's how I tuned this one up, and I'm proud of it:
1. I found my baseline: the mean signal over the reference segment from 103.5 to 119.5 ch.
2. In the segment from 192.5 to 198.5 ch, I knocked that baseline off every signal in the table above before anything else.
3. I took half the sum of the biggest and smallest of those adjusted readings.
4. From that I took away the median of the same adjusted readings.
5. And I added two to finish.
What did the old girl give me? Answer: 2.01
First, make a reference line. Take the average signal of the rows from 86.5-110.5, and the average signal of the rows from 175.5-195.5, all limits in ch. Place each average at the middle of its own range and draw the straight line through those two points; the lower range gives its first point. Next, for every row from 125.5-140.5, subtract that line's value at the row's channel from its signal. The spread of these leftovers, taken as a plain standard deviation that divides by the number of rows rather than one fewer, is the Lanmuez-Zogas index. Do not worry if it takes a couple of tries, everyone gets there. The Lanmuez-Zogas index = 0.28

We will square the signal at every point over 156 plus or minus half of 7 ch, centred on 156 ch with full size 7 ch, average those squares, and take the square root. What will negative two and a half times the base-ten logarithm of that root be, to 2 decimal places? -1.36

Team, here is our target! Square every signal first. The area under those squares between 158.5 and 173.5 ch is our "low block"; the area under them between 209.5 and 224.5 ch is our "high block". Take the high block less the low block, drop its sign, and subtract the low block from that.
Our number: -154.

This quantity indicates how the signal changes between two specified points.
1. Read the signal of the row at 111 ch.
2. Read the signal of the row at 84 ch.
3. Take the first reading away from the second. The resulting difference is -0.61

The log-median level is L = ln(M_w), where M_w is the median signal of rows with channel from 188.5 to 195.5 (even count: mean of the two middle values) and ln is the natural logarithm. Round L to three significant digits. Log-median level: 1.27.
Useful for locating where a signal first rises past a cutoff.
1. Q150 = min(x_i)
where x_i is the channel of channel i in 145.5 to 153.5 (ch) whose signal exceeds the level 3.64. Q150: 152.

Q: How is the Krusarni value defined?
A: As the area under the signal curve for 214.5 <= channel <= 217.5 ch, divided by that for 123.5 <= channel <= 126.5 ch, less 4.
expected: -3.17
